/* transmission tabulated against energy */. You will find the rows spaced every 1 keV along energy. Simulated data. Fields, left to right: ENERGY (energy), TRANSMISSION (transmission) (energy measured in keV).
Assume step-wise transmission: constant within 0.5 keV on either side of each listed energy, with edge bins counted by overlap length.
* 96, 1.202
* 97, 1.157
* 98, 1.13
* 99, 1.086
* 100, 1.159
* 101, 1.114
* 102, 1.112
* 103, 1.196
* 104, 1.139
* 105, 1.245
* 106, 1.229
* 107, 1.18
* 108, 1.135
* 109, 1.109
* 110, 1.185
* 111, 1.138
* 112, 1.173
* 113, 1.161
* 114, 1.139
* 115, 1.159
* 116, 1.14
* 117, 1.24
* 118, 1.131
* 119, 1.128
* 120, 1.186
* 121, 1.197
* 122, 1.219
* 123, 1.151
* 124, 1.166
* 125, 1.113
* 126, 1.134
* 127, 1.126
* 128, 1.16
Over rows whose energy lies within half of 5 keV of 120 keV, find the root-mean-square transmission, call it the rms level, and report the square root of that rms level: 1.08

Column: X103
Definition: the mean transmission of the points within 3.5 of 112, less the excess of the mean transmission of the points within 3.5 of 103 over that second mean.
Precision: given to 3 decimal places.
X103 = 1.133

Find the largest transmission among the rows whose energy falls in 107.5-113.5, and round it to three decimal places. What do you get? 1.185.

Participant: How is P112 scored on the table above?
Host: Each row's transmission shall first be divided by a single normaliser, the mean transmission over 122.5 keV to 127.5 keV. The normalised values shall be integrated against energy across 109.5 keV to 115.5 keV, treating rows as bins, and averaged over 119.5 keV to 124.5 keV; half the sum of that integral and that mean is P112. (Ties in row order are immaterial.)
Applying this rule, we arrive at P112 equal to 3.6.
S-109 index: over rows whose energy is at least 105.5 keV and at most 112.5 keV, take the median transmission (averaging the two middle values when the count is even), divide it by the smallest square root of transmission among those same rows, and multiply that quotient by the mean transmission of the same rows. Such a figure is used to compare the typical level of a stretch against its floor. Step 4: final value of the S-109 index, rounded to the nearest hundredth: 1.30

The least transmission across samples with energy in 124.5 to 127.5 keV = 1.113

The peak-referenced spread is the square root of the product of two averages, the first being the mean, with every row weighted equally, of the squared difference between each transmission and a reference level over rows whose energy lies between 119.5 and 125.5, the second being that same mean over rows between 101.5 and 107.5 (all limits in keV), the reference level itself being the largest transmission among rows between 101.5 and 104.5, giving 0.0020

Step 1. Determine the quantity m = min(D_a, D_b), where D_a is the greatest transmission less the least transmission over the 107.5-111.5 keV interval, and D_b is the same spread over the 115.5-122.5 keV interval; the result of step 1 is 0.076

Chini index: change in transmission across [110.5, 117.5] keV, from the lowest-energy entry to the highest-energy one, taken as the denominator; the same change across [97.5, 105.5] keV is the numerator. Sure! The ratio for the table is 1.1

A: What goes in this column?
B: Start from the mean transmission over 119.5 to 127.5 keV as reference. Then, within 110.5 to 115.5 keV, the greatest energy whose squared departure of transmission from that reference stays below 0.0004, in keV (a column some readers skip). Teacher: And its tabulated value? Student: 115 keV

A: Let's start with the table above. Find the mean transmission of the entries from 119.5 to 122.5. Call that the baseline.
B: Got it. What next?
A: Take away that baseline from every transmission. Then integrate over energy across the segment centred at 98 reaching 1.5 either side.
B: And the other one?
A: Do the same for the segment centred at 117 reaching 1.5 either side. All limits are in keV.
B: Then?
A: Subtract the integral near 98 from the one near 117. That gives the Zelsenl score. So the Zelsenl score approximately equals 0.14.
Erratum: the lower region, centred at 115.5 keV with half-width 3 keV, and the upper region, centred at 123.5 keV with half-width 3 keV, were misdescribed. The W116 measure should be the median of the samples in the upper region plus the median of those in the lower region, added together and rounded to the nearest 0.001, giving 2.308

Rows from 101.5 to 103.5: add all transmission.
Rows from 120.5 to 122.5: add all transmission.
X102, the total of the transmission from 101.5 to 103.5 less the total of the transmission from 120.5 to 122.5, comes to -0.11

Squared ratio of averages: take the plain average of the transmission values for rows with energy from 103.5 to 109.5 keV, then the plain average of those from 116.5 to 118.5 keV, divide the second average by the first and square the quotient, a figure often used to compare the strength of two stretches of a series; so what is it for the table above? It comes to 1.02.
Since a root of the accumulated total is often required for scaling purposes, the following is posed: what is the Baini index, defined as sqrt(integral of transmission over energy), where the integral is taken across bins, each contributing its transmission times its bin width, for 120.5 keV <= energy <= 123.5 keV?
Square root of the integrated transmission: 1.89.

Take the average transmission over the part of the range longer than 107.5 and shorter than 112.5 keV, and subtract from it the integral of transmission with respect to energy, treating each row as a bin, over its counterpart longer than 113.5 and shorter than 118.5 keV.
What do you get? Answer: -4.66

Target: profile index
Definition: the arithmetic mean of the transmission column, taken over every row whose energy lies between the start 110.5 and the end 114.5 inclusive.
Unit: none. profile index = 1.15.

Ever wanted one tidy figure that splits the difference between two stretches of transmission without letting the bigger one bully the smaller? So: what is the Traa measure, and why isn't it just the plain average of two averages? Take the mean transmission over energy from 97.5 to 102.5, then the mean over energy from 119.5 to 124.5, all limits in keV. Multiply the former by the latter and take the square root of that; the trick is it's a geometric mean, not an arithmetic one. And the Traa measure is 1.152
